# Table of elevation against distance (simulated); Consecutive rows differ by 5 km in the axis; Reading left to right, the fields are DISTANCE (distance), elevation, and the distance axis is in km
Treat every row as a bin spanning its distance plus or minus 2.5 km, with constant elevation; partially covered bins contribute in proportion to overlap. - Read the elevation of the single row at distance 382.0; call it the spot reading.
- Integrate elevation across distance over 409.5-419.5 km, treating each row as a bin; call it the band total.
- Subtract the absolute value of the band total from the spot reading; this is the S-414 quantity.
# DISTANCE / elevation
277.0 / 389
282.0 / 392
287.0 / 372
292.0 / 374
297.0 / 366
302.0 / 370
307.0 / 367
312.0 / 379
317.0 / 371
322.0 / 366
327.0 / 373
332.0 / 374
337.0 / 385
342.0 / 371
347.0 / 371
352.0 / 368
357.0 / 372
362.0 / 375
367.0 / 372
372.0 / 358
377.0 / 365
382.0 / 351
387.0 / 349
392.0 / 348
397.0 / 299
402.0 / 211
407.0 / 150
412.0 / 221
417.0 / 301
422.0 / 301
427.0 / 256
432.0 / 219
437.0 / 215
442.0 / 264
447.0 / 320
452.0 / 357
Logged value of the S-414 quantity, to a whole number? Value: -2259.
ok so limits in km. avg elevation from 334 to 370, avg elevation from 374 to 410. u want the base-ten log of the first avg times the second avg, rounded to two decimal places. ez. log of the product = 5.04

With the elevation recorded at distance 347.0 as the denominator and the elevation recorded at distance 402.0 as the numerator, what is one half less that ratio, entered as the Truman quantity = -0.1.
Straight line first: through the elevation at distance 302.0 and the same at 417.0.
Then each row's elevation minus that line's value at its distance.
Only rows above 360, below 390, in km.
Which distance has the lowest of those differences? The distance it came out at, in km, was 382.0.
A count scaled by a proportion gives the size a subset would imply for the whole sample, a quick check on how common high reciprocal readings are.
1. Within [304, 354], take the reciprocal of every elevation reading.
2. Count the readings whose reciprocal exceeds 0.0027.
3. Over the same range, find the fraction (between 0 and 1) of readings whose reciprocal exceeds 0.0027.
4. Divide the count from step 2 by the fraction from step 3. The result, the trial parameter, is 10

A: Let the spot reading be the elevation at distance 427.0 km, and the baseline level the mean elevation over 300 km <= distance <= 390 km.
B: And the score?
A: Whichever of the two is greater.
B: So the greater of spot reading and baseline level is 369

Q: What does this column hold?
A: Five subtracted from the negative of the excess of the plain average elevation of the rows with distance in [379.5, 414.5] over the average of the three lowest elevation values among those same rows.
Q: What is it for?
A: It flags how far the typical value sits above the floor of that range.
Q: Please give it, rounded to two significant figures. -87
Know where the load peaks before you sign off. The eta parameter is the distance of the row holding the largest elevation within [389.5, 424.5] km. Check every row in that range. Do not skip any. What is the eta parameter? 392.0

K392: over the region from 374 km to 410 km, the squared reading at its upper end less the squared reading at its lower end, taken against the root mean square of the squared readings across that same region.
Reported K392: -1.08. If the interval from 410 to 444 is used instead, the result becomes 0.31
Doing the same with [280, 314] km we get -0.07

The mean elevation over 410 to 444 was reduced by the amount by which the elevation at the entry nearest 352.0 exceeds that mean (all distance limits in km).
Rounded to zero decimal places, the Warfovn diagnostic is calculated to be 140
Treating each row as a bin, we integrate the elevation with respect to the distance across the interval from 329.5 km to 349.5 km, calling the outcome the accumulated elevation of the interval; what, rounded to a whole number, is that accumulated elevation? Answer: 7505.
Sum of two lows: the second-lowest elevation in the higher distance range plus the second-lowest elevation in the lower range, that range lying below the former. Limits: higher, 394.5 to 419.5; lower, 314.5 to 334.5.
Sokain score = 582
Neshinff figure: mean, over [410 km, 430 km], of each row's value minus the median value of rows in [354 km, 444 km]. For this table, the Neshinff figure -31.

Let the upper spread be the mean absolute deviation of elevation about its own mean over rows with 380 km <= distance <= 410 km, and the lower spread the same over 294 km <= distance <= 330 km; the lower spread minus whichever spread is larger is -66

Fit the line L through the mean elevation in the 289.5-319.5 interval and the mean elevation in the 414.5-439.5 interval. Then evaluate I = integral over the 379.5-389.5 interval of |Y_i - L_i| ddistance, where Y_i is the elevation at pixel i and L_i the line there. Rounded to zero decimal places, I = 525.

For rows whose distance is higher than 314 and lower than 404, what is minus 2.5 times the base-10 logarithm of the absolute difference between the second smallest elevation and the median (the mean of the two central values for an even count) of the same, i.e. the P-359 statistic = -4.6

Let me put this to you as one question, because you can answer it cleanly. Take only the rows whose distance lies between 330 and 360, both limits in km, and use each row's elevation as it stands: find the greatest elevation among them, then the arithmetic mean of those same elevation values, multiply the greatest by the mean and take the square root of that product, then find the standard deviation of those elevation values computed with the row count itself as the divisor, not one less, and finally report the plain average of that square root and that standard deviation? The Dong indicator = 192.3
